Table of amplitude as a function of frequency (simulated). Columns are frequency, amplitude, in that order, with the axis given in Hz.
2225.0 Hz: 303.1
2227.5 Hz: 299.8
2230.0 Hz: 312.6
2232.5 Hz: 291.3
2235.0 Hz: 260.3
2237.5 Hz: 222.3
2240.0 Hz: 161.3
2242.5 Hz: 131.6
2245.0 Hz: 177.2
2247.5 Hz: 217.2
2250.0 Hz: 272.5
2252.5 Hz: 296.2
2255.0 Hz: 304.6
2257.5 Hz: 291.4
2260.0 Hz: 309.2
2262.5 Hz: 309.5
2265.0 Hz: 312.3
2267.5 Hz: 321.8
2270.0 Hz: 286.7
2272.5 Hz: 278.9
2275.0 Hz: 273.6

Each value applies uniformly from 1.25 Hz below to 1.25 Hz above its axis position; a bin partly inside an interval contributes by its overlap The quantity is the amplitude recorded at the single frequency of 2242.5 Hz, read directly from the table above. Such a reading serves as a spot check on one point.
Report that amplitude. 131.6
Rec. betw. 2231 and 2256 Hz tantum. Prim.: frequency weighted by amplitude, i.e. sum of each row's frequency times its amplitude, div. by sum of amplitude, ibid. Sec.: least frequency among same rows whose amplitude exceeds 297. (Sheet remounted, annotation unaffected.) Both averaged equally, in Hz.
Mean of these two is 2249.6 Hz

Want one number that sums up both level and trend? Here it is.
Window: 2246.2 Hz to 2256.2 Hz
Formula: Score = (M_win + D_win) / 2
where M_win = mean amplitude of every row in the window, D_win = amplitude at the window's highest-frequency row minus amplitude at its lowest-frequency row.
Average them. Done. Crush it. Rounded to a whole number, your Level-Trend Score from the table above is 180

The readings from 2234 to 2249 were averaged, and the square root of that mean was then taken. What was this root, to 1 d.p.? 14.0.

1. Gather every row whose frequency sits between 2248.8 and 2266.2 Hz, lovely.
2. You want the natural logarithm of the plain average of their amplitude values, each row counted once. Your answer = 5.70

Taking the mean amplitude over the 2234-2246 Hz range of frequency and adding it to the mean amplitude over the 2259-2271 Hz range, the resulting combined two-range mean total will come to 498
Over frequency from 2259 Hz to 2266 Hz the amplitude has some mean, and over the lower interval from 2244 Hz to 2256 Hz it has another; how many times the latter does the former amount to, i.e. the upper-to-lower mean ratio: 1.22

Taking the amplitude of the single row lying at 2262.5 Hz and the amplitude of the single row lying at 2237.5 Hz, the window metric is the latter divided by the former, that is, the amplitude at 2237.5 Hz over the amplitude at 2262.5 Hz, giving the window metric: 0.72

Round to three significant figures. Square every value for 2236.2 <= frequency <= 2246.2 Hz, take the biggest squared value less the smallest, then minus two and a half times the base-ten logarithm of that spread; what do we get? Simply -11.3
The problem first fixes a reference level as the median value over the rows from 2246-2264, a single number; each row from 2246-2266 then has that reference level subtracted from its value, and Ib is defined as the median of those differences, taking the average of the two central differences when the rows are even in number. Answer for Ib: 4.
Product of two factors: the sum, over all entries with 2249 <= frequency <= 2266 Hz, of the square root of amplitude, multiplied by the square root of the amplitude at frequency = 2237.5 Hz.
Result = 1805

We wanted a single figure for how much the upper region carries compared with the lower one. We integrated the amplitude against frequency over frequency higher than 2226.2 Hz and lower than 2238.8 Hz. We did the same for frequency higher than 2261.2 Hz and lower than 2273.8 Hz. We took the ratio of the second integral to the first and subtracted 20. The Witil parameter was -18.91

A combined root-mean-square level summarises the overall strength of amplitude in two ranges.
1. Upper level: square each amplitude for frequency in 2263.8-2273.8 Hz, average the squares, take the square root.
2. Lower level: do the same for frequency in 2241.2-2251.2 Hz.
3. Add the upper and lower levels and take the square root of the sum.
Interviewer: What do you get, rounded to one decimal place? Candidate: 22.5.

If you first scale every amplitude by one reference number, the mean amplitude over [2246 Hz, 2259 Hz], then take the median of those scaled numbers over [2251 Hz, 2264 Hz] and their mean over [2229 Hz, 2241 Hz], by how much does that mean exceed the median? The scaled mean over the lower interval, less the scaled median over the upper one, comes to -0.2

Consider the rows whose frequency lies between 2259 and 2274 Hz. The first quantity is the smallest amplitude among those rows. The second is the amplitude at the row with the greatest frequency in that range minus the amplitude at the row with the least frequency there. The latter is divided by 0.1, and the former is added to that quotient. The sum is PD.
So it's -24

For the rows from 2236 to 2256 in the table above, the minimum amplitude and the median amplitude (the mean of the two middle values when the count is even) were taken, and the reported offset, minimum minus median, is -88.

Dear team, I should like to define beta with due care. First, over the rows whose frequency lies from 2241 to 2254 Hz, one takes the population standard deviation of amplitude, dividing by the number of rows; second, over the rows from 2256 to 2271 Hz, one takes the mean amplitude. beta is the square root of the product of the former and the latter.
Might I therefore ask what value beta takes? 136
